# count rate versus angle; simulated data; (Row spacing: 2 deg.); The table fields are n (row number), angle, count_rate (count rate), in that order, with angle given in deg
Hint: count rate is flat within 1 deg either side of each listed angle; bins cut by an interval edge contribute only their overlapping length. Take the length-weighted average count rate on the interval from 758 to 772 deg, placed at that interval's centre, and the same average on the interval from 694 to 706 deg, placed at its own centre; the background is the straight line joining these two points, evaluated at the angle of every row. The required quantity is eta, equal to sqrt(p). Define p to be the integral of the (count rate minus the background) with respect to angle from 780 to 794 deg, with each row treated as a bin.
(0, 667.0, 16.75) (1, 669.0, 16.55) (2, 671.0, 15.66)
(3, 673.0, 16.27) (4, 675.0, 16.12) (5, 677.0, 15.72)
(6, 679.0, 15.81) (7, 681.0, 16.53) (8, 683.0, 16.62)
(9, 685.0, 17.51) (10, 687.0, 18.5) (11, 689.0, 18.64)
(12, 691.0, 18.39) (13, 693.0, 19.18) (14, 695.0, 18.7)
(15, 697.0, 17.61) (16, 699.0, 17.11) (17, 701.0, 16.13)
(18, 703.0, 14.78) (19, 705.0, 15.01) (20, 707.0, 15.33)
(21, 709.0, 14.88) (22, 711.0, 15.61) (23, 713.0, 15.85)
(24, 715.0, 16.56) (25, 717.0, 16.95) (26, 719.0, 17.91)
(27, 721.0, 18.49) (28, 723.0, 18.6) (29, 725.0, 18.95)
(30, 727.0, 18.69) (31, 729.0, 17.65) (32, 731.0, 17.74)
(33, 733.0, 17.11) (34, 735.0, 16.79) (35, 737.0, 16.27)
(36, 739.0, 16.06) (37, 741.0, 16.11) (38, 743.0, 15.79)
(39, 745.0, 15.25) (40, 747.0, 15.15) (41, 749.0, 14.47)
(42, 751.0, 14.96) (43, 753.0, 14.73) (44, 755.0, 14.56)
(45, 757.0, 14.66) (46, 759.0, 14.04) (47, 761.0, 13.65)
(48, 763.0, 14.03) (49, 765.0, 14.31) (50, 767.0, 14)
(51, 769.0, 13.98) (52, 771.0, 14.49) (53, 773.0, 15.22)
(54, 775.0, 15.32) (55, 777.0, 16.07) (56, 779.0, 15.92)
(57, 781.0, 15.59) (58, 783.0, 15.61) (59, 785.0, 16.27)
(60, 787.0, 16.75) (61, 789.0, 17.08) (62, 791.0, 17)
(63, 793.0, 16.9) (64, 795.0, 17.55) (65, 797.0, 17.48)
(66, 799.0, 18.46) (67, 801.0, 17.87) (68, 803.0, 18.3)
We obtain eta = 6.7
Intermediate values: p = 45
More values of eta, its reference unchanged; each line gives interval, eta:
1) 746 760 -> 1.3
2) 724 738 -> 5.6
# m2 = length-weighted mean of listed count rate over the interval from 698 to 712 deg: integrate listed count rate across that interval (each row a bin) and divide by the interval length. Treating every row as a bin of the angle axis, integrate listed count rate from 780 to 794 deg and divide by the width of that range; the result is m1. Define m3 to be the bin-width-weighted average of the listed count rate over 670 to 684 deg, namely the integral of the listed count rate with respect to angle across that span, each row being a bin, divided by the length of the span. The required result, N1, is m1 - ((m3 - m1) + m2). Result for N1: 1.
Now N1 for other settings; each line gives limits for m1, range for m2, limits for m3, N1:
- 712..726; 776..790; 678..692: 2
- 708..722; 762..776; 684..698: 0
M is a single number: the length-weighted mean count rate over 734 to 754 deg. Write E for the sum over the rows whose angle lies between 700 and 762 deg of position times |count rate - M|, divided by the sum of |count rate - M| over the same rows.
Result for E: 730.9 deg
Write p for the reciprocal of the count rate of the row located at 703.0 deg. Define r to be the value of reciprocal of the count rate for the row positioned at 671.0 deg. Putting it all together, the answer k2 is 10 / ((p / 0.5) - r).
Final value 140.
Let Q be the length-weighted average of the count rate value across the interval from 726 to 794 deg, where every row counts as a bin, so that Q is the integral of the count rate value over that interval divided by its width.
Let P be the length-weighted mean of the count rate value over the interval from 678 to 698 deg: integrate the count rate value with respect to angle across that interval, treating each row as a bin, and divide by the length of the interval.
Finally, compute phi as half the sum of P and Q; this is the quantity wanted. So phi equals 16.7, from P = 17.7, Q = 15.7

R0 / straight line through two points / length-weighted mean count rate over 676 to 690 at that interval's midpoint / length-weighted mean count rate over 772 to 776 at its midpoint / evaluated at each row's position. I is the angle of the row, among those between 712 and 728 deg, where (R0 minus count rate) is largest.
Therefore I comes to 713.0 deg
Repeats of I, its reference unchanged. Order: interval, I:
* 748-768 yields 761.0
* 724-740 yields 739.0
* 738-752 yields 749.0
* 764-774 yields 767.0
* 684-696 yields 685.0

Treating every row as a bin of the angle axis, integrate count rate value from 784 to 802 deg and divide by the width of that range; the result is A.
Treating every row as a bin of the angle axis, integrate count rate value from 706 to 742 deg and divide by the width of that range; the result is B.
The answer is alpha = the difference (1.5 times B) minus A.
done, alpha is 8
